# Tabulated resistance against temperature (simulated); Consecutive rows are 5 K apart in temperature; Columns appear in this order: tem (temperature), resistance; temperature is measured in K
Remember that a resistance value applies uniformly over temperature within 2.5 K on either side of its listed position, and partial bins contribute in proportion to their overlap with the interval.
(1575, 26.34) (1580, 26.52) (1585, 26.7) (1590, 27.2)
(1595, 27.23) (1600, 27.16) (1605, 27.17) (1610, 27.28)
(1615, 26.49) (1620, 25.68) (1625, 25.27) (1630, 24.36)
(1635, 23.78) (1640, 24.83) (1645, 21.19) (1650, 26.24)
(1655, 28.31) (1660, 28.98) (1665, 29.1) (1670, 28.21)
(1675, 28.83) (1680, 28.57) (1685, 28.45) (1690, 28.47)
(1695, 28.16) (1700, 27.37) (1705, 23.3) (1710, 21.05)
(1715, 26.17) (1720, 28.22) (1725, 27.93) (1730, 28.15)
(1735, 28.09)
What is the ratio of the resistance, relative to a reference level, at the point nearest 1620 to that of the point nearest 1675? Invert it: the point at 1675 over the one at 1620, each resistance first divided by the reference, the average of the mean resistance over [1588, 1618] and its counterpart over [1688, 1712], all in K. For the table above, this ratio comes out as 1.12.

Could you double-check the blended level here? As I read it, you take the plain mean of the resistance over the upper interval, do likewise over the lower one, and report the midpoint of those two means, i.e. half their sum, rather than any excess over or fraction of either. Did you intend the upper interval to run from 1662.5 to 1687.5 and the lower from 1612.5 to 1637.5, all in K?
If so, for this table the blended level 26.9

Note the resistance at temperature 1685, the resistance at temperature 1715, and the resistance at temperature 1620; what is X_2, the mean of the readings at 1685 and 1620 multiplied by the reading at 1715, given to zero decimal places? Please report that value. 708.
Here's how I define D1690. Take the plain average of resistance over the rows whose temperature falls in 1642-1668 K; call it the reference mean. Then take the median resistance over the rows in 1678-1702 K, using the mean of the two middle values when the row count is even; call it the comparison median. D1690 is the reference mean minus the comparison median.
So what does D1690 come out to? -1.7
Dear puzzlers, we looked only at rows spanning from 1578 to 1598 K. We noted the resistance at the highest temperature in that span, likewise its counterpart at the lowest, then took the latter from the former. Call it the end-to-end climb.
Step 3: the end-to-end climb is 0.7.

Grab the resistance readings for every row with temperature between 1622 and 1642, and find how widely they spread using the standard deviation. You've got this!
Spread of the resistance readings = 0.6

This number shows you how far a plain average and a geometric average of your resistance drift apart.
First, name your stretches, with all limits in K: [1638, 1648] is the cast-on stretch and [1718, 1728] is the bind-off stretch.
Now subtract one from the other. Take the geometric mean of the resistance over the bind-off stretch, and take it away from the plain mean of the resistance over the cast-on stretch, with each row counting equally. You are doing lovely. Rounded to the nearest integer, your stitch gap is -5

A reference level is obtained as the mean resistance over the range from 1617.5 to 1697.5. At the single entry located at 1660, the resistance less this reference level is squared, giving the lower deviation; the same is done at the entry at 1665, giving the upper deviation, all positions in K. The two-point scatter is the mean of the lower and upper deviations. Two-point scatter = 5.1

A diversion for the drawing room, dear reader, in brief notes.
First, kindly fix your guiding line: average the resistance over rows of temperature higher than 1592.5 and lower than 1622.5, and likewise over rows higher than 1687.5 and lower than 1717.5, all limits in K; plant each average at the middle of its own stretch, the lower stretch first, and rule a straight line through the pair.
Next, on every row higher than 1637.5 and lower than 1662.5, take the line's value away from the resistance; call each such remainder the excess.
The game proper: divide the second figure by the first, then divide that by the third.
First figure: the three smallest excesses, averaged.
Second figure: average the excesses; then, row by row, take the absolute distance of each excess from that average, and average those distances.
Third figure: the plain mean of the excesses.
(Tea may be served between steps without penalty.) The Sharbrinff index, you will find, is 2.3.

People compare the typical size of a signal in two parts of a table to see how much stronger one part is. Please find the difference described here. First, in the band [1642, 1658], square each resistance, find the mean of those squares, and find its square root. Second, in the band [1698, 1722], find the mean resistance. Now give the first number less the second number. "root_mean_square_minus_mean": 0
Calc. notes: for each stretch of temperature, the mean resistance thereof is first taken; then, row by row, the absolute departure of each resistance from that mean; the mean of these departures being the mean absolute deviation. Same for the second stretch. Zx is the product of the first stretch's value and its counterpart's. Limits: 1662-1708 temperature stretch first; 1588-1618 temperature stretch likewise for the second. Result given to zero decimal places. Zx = 0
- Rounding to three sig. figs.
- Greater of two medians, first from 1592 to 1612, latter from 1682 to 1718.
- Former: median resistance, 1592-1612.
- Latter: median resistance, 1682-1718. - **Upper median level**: 27.4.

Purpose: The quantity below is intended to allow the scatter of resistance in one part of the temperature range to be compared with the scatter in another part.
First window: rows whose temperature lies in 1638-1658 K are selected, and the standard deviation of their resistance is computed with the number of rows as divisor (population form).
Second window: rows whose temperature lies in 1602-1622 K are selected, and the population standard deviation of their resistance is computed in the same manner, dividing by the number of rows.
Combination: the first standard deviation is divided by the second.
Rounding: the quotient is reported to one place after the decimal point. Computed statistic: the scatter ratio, 4.1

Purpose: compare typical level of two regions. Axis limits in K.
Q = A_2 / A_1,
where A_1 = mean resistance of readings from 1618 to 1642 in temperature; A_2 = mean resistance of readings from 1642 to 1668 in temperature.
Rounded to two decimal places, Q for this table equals 1.08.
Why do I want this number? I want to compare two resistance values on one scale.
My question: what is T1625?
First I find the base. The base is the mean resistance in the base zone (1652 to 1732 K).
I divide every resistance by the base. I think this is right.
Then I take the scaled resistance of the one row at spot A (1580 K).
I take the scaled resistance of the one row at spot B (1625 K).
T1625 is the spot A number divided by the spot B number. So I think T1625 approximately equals 1.05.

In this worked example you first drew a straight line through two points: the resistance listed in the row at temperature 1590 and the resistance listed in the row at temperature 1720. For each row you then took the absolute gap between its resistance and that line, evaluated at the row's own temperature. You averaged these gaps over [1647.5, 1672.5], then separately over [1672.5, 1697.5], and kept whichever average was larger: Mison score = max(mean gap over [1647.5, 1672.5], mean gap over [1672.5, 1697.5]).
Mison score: 1.0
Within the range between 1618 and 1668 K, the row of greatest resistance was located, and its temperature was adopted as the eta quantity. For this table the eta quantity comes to 1665 K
